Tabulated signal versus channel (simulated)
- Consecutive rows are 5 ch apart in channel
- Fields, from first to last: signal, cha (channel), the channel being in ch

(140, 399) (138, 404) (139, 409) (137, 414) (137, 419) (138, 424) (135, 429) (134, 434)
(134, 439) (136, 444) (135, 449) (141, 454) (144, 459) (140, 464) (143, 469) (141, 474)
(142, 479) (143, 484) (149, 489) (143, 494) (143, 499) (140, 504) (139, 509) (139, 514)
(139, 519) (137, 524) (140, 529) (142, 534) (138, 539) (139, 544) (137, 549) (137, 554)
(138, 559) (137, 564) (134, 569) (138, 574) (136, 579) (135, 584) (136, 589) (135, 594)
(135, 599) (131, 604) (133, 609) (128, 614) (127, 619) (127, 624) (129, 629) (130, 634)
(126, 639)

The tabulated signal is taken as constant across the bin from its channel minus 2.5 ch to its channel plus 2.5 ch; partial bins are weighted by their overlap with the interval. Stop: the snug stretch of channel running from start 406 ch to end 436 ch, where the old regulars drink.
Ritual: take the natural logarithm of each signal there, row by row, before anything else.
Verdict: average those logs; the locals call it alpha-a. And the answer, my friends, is 4.92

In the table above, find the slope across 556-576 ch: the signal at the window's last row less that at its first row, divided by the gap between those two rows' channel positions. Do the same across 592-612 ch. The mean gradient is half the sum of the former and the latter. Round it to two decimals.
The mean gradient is -0.07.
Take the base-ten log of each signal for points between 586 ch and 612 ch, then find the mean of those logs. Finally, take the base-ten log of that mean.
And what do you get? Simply 0.328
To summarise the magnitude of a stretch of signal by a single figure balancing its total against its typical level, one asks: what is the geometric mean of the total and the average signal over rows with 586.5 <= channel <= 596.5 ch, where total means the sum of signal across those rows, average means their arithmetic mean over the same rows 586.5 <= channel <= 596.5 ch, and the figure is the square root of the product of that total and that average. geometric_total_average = 192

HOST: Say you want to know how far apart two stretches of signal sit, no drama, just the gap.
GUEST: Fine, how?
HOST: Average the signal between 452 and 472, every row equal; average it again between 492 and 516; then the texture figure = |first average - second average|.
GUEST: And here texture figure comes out 1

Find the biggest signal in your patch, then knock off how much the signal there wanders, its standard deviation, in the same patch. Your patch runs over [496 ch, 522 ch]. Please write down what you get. 141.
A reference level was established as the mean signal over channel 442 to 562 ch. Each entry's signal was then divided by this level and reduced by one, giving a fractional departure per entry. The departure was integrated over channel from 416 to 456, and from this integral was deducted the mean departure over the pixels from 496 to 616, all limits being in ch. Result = -1.1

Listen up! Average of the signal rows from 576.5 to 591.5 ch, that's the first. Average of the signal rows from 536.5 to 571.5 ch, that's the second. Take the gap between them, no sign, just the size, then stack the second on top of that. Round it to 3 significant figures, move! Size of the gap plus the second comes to 139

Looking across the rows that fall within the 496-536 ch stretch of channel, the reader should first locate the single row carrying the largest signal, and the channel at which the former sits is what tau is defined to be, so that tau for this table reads 499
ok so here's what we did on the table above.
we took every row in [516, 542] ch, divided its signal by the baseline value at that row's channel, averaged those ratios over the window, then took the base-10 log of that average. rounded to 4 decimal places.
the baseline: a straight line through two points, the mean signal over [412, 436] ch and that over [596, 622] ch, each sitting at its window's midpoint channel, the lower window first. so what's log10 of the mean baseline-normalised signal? 0.0193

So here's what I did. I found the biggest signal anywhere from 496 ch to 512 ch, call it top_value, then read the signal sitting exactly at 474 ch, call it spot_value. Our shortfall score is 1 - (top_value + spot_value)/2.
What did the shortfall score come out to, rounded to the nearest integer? -141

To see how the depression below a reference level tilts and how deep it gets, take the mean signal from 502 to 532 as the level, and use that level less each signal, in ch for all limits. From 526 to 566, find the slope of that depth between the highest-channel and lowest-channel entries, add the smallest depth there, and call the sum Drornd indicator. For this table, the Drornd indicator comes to -3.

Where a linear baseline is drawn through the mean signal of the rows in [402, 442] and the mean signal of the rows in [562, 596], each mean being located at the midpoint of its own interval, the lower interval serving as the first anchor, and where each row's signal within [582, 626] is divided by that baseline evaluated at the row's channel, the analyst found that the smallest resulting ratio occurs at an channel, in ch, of 619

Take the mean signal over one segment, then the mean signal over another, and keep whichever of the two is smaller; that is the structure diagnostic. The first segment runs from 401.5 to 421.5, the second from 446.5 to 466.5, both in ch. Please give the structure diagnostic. 138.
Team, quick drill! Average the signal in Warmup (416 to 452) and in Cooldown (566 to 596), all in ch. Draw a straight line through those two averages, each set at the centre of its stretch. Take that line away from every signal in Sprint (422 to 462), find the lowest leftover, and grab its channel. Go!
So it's 439 ch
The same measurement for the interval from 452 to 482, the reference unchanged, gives 464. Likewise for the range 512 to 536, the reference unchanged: 524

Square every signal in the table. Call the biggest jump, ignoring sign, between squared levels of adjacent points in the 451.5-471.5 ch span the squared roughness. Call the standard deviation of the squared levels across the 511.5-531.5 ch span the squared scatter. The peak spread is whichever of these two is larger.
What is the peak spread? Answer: 1136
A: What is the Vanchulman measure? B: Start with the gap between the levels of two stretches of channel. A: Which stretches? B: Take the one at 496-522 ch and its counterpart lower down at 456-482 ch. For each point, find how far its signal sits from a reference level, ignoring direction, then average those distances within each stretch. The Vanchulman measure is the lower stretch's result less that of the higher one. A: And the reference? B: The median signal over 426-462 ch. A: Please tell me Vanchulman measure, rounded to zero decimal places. 2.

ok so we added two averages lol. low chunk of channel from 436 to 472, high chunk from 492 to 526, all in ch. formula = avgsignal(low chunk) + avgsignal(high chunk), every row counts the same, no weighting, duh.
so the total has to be 279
